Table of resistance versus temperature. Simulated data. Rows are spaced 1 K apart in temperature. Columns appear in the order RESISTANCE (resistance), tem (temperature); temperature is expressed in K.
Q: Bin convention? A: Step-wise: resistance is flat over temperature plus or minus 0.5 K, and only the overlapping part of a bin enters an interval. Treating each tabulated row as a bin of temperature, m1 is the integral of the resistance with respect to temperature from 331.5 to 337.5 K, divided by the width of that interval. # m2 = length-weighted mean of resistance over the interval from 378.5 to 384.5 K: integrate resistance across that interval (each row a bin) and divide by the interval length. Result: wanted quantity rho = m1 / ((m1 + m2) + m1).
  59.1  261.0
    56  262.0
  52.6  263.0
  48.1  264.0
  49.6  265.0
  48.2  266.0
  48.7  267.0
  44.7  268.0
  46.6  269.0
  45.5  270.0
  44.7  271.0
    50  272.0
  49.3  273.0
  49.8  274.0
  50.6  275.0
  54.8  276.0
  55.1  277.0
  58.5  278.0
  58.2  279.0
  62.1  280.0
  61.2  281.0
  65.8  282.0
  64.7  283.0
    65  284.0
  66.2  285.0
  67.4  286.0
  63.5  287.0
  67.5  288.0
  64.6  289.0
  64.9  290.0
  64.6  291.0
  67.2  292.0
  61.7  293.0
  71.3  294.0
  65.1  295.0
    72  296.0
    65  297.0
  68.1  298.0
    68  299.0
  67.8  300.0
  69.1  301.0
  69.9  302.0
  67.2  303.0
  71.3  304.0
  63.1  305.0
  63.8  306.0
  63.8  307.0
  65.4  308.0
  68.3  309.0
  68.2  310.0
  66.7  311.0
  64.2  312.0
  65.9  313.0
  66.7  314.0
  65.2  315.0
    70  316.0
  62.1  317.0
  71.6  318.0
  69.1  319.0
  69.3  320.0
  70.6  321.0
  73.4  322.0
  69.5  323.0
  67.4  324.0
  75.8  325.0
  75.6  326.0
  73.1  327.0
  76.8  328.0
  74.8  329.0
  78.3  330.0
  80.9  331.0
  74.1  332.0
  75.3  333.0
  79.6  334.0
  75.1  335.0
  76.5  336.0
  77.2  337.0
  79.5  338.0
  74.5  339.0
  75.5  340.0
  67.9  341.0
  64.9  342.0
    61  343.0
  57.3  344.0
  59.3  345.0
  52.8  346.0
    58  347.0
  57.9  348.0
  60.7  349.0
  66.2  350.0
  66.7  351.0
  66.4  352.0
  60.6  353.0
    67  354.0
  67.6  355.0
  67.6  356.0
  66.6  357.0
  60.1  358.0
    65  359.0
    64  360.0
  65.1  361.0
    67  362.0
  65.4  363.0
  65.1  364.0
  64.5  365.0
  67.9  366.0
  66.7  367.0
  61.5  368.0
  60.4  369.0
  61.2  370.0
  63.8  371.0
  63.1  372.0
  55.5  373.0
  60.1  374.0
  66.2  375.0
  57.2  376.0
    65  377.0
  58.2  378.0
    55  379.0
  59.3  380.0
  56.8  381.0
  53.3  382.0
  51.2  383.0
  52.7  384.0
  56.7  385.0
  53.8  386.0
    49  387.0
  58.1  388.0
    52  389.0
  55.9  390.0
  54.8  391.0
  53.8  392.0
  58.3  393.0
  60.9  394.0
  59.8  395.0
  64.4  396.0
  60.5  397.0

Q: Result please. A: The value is 0.368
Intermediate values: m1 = 76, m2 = 54.7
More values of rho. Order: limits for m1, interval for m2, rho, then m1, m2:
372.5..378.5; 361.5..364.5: 0.324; 60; 65.8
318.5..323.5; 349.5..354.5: 0.341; 70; 65.4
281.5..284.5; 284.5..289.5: 0.332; 65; 65.8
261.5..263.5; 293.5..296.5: 0.305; 54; 69.5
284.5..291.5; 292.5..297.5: 0.331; 66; 67.0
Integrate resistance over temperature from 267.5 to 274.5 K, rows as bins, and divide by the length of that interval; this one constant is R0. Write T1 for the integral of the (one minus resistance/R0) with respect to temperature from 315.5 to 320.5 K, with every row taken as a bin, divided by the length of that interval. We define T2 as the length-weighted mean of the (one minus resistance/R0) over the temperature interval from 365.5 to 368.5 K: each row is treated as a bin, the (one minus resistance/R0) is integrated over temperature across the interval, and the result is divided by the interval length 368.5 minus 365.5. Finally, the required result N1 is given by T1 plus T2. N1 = -0.83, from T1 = -0.45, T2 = -0.384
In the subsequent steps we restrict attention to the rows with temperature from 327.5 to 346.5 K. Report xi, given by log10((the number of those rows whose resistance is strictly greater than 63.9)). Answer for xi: 1.2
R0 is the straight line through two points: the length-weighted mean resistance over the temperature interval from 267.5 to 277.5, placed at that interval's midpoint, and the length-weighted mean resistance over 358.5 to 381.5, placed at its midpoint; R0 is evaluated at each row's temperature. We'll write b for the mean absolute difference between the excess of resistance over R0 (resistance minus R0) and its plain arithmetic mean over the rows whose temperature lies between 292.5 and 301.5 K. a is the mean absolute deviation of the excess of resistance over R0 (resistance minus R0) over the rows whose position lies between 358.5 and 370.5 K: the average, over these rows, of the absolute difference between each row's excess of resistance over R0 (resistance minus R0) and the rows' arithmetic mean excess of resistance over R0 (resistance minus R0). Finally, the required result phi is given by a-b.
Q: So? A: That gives -0.2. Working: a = 2.0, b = 2.3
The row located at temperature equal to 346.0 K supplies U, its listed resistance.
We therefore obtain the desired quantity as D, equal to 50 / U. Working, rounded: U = 52.8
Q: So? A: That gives 0.95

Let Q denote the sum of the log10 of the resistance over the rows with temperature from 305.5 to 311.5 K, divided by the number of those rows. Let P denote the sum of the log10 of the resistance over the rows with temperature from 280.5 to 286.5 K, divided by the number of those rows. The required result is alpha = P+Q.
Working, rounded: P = 1.81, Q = 1.82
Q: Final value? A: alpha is 3.63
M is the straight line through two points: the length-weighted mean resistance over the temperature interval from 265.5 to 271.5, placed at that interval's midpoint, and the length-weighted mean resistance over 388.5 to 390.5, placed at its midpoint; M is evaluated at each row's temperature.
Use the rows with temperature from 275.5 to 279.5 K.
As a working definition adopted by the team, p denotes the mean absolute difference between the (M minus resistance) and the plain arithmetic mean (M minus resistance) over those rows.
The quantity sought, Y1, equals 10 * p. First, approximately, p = 1.6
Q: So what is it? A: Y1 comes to 16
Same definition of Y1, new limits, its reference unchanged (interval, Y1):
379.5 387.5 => 27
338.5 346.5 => 67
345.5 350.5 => 34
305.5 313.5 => 14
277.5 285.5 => 26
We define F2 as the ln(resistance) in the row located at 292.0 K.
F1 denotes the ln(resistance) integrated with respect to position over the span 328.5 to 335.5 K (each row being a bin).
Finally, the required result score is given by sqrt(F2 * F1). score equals 11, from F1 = 30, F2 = 4.21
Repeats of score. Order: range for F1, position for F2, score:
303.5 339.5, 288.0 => 25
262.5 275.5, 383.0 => 14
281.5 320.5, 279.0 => 26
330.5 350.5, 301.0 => 19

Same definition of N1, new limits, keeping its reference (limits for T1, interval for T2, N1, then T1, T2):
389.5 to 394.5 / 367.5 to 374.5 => -0.49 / -0.20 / -0.287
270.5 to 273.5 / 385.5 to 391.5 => -0.16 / -0.02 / -0.142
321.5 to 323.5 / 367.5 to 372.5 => -0.83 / -0.51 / -0.313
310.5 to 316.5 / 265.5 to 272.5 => -0.40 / -0.41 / 0.007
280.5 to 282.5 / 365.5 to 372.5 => -0.69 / -0.34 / -0.345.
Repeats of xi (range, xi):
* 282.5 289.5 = 0.8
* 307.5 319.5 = 1.0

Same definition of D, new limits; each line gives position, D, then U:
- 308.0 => 0.76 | 65.4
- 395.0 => 0.84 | 59.8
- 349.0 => 0.82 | 60.7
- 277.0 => 0.91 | 55.1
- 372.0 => 0.79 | 63.1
